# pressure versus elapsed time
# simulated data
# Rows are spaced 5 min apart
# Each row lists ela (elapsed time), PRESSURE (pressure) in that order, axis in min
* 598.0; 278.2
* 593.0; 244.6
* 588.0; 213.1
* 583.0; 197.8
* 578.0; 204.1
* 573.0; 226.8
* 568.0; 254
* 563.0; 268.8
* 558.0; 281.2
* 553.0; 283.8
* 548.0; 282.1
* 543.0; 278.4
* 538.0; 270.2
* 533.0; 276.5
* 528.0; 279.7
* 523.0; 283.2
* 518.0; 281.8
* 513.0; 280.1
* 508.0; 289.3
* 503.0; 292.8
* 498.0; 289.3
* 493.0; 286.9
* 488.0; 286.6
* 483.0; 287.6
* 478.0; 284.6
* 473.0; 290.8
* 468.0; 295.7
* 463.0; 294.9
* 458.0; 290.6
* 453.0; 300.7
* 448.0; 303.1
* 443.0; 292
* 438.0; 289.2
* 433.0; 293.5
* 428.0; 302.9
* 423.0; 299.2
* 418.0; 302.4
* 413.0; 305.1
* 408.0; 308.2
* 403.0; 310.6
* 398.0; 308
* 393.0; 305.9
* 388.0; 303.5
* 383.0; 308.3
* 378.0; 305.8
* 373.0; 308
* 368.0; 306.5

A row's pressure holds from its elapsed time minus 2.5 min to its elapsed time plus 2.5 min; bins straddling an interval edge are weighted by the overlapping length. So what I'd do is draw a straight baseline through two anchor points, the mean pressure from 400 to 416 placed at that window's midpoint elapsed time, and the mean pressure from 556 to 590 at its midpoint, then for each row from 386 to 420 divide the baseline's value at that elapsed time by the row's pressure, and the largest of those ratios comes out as 1.04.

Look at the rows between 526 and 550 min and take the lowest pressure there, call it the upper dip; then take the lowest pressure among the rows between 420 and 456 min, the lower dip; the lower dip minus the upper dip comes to 19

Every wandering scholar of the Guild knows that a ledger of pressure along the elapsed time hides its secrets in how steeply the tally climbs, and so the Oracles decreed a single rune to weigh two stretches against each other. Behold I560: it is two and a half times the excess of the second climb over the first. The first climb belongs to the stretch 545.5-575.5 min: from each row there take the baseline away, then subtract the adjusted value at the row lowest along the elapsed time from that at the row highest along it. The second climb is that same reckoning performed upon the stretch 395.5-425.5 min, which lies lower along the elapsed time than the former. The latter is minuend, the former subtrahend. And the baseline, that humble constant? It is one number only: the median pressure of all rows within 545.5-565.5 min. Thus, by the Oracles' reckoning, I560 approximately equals 116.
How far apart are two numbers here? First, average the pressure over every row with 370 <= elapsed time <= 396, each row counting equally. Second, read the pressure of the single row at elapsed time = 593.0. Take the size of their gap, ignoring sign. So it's 62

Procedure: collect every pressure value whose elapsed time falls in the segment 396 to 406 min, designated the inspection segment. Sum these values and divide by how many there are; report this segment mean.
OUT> 309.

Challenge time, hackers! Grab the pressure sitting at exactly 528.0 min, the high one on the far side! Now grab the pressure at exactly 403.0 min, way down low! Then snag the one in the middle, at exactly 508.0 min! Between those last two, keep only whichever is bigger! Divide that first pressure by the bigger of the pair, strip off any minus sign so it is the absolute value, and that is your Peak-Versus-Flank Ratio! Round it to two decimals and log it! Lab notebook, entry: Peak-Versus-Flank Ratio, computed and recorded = 0.90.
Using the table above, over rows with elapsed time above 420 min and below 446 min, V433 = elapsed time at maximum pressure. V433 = 428.0 min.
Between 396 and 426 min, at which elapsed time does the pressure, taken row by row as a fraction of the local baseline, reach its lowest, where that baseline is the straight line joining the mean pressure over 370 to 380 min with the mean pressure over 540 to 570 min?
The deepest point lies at 423.0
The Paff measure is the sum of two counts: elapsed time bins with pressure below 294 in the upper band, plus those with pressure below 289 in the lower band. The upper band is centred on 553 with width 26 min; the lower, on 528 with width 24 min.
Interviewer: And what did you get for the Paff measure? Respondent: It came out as 10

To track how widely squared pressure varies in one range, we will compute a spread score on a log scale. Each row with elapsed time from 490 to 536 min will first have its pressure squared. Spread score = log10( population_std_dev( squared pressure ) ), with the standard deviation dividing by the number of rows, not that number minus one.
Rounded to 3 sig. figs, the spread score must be 3.46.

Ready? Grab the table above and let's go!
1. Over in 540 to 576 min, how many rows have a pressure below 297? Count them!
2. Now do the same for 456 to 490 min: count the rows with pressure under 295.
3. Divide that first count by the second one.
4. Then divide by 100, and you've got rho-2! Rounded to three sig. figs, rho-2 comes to 0.0117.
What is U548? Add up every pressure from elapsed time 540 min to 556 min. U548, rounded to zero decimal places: 844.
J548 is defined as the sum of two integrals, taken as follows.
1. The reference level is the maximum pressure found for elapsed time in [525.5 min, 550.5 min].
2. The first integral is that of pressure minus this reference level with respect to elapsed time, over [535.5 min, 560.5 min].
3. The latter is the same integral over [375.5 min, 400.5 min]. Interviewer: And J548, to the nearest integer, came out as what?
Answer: 531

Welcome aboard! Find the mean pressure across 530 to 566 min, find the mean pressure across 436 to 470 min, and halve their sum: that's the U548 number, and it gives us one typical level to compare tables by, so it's 286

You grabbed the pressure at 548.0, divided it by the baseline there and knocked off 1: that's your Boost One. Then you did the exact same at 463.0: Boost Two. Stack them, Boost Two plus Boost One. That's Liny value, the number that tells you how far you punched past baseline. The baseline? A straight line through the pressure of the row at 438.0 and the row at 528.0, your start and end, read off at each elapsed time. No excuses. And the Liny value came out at 0.045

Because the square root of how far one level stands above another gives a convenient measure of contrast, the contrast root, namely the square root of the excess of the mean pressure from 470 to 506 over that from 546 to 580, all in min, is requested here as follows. 5.6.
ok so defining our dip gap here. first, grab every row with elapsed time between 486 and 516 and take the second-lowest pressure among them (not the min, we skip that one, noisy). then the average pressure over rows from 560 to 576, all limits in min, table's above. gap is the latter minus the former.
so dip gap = -37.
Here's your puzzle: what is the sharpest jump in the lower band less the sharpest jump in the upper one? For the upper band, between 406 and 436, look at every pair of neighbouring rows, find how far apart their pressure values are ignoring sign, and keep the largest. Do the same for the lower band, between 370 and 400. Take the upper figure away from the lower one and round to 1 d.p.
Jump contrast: -4.6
